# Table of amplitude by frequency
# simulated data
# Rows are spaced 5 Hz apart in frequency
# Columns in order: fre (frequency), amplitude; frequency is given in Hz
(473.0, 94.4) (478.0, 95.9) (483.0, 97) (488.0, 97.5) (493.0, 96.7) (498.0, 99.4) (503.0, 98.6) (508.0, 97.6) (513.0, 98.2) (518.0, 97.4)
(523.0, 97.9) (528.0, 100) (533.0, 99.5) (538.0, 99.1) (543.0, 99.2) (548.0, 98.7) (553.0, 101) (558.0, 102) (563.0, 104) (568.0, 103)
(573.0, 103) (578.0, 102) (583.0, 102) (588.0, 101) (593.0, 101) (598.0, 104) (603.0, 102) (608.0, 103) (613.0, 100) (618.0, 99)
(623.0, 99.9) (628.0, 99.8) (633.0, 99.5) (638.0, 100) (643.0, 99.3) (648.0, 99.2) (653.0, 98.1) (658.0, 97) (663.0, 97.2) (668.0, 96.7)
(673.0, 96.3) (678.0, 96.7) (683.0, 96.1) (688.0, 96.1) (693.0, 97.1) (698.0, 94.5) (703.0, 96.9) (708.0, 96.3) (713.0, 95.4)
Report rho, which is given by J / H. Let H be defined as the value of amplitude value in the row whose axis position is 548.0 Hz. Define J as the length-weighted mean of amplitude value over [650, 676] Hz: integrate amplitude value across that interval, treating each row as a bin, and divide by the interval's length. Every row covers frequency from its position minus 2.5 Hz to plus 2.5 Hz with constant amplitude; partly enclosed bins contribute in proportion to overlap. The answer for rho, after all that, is 0.98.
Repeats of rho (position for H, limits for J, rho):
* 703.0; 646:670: 1.01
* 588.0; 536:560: 0.99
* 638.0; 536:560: 1.00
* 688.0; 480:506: 1.02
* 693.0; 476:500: 1.00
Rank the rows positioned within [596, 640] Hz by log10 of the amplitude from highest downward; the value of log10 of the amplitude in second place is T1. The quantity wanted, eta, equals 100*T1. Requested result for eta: 201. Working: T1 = 2.013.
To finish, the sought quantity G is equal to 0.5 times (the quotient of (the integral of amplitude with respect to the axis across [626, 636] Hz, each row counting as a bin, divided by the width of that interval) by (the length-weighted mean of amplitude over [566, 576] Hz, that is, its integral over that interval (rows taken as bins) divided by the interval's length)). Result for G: 0.484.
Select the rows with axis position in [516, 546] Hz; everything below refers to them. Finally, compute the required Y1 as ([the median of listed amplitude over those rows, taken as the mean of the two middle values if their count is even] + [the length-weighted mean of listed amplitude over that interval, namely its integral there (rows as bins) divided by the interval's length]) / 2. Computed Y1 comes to 99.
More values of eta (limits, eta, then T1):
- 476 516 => 199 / 1.994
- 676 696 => 199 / 1.985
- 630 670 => 200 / 1.998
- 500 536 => 200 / 1.998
